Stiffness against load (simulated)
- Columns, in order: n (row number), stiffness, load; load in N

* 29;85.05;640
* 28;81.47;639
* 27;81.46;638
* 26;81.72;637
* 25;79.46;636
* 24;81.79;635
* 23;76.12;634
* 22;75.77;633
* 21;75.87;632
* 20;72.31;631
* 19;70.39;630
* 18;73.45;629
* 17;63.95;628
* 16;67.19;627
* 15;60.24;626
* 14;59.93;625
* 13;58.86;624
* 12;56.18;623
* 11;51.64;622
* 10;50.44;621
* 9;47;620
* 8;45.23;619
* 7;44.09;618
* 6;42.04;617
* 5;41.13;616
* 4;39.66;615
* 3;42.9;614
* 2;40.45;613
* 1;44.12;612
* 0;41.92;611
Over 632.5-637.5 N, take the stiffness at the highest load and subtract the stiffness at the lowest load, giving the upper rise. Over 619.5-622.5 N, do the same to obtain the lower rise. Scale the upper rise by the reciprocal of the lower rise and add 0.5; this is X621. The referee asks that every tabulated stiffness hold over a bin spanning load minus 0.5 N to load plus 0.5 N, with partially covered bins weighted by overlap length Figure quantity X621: 1.8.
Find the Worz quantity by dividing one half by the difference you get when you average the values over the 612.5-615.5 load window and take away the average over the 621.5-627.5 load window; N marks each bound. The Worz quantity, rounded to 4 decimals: -0.0278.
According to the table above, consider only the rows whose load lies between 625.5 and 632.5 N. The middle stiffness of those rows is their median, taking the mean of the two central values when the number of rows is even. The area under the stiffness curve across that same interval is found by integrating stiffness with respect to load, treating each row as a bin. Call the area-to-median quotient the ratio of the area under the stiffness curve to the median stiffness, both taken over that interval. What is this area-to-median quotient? 6.87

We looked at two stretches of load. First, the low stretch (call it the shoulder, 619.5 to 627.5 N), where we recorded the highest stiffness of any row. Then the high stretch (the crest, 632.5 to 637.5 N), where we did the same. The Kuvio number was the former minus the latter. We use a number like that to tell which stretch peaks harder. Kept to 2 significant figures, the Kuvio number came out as -15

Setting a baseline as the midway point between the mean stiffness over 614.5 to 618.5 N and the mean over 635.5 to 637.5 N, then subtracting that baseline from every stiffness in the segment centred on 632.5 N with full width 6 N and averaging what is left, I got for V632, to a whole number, 14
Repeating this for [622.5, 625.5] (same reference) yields -3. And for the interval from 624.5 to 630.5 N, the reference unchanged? 5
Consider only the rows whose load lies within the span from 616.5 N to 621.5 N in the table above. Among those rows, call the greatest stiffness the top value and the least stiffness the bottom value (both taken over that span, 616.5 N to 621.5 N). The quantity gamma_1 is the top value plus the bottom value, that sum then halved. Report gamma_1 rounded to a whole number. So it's 46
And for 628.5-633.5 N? 73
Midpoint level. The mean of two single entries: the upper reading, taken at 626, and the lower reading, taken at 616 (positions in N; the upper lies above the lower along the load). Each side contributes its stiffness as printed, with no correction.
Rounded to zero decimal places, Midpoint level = 51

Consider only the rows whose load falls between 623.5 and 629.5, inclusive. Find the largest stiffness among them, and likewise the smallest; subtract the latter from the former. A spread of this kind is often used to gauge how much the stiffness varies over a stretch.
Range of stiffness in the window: 15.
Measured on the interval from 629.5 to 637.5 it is 11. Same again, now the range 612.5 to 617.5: 3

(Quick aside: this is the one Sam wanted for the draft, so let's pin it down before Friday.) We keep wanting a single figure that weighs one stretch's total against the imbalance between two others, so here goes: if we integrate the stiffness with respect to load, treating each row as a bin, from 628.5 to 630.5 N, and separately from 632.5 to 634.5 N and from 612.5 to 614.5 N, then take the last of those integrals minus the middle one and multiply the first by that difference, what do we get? -9859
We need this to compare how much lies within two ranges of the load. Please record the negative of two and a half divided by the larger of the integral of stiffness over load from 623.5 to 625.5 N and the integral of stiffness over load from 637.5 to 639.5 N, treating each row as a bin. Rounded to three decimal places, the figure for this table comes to -0.015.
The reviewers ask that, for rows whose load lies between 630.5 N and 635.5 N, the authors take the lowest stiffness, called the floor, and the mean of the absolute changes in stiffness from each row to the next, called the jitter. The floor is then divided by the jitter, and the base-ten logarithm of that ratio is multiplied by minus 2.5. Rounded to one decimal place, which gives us -3.7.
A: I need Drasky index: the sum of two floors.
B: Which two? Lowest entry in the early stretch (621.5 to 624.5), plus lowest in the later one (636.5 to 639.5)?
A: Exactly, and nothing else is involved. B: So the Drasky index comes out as 133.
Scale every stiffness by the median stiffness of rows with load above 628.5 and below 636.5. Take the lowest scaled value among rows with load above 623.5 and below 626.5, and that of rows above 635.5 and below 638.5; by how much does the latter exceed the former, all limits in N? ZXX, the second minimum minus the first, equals 0.27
